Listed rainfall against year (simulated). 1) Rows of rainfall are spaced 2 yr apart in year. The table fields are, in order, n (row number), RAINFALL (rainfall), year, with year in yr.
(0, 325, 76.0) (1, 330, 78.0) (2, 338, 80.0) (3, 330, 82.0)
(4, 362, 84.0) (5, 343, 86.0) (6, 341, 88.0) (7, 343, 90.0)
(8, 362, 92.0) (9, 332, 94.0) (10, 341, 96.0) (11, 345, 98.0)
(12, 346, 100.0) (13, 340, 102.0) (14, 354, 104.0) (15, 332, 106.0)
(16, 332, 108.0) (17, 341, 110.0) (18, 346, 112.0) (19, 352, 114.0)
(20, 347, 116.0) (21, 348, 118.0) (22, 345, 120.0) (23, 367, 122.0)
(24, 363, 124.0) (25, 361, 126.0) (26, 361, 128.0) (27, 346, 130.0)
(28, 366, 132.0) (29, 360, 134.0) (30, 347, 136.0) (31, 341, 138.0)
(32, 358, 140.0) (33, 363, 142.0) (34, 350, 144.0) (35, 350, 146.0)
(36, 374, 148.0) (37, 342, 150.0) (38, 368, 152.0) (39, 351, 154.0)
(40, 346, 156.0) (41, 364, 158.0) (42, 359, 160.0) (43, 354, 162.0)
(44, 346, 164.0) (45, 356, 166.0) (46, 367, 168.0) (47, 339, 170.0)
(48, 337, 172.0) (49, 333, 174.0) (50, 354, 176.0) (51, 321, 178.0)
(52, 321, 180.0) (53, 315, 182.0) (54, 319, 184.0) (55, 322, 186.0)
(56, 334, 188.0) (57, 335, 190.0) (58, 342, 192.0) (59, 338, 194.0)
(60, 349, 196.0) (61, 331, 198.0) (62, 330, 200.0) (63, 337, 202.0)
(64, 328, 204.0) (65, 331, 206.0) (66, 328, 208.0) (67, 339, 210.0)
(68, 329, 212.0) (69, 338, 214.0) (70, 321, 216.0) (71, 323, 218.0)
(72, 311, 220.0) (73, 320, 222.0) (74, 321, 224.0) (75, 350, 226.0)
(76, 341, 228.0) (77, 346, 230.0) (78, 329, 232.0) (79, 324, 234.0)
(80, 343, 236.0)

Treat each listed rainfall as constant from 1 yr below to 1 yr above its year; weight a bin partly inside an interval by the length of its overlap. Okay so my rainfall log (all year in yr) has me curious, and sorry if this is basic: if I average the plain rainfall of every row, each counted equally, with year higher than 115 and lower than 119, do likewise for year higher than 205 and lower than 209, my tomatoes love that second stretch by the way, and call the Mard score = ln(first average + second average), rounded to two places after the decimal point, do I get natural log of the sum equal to 6.52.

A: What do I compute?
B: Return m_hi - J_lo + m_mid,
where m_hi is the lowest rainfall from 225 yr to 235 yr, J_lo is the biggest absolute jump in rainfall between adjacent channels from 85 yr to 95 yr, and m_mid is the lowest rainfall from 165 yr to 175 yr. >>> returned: 627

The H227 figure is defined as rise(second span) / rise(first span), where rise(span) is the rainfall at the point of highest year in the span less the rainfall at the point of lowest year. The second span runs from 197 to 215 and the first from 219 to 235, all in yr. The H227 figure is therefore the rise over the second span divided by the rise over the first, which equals 0.5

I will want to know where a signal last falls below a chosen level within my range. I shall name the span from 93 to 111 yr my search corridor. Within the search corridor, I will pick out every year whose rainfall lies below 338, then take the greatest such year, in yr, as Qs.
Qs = 108.0 yr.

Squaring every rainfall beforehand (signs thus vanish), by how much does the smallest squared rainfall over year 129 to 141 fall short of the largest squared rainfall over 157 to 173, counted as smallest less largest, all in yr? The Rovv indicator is -18408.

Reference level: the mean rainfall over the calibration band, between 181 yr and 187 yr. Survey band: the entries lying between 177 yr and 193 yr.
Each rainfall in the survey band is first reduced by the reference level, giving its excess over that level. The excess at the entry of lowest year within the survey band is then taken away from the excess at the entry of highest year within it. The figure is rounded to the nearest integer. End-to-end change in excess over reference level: 21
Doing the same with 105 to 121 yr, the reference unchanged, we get 13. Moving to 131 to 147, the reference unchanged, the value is -16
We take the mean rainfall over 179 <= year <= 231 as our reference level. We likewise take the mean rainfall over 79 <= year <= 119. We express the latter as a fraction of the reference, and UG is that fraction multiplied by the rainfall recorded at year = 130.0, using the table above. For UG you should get 360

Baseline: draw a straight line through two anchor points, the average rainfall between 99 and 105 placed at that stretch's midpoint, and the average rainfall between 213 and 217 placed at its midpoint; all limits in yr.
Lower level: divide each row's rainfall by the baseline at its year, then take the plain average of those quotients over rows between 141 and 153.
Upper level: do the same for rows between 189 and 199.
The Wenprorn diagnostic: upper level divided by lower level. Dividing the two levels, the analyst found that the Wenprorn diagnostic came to 0.968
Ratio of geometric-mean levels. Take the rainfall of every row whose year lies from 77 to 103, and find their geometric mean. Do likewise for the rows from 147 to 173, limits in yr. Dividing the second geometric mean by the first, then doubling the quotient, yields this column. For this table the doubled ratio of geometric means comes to 2.07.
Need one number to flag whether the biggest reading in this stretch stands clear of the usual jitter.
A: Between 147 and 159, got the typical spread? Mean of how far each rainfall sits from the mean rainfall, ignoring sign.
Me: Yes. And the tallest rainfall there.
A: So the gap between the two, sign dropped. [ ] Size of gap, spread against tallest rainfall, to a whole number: 363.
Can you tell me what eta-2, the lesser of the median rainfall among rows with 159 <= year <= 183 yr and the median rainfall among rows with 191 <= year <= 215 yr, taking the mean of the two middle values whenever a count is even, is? 334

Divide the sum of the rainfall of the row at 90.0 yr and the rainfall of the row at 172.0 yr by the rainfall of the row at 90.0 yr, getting 1.98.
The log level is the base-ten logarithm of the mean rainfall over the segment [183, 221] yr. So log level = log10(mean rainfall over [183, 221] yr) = 2.52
